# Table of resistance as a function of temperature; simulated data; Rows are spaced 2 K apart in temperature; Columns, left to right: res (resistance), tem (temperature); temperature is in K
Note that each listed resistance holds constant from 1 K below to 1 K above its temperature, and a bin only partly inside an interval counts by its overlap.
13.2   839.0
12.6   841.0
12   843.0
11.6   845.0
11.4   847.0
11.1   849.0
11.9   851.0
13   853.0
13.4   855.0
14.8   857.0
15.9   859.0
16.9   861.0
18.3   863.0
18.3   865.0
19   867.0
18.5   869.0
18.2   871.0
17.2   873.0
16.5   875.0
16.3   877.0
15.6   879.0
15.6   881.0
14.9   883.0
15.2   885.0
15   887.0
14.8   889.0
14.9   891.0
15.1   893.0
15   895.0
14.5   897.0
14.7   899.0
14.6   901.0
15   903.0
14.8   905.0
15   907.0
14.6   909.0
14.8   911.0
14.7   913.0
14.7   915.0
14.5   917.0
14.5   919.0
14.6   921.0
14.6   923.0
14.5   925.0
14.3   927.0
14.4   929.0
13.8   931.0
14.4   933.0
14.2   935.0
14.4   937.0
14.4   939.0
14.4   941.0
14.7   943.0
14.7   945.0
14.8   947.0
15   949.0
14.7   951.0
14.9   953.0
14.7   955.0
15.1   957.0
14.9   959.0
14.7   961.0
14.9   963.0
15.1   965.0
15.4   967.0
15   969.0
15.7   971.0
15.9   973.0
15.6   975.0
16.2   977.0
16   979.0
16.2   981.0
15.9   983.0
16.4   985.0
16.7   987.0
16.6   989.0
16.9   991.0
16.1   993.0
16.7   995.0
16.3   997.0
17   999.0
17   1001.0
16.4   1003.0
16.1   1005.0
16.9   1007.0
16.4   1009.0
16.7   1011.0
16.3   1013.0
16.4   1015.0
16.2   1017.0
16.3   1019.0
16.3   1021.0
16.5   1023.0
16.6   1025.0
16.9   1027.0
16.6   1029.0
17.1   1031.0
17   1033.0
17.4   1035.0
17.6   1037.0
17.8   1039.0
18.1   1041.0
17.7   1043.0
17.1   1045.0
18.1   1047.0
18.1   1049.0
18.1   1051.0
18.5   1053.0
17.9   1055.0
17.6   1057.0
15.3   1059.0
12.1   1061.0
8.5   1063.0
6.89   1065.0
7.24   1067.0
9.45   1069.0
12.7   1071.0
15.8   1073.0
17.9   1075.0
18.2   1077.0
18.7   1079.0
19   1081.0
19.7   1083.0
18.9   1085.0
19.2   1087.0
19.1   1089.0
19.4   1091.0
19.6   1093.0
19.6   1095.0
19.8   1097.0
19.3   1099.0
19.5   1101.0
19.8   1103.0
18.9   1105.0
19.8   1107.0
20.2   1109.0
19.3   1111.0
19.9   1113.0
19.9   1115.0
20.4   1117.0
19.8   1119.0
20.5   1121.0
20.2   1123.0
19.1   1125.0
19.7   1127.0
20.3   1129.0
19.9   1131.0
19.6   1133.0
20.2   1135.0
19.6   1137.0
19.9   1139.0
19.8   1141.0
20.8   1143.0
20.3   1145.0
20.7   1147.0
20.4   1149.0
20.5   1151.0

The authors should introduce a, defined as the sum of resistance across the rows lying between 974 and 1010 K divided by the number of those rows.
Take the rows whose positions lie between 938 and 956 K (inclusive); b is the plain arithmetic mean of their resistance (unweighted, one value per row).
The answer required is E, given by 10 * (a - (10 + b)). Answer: -83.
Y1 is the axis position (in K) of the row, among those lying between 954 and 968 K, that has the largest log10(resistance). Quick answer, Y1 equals 967.0 K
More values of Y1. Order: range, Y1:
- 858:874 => 867.0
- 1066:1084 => 1083.0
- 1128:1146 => 1143.0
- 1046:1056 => 1053.0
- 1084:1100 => 1097.0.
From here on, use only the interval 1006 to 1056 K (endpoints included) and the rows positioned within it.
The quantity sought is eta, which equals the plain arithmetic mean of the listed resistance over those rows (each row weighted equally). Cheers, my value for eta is 17.1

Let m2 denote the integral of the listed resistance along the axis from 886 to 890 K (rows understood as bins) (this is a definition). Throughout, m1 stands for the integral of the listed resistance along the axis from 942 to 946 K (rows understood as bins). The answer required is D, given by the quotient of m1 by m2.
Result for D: 1.0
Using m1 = 59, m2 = 60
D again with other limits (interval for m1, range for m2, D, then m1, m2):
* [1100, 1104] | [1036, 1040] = 1.1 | 79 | 71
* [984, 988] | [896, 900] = 1.1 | 66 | 58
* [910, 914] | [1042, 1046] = 0.8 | 59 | 70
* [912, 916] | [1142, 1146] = 0.7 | 59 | 82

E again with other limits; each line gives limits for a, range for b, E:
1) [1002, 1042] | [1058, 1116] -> -102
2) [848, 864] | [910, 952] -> -101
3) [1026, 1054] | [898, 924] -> -71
